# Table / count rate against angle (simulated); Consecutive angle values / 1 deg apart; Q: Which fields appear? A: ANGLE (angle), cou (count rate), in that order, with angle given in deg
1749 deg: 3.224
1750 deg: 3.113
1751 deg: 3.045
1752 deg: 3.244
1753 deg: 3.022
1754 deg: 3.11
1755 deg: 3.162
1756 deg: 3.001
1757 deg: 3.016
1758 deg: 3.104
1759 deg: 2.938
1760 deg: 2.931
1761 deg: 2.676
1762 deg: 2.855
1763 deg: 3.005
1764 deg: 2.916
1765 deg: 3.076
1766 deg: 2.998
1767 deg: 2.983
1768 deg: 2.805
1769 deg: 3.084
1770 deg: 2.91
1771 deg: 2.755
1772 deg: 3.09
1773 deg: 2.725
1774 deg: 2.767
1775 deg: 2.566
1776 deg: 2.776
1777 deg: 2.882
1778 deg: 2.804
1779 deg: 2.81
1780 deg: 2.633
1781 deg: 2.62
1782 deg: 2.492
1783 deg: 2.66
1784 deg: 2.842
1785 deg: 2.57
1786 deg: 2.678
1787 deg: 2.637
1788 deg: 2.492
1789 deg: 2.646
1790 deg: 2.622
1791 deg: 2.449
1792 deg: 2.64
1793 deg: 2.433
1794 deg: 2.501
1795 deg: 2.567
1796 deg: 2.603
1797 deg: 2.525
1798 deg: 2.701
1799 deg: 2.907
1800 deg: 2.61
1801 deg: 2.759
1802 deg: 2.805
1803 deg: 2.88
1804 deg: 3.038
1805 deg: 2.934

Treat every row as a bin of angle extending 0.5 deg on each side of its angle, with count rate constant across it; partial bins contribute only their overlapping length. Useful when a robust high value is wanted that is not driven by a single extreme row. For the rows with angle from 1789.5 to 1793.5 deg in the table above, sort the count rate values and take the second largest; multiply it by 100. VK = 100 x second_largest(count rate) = 262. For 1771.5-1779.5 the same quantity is 288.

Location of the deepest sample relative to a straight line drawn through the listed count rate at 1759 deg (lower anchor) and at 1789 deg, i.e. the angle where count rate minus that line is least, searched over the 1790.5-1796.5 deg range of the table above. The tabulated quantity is 1791 deg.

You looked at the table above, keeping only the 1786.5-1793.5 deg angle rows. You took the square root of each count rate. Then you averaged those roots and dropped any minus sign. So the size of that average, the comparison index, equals 1.60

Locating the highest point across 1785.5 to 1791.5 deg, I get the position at 1786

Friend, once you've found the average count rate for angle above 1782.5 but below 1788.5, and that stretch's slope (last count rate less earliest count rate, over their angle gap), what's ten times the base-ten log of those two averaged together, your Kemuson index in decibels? 1.2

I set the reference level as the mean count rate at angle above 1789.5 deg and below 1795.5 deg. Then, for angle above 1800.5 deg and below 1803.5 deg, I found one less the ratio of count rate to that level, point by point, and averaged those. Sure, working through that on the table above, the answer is -0.11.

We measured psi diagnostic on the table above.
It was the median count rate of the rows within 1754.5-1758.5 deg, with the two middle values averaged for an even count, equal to 3.06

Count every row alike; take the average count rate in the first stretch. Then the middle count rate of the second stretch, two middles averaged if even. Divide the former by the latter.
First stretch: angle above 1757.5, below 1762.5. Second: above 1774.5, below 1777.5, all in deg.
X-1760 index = 1.04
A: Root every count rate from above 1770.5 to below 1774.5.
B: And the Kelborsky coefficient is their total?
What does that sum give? 6.7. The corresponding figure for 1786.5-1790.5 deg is 6.4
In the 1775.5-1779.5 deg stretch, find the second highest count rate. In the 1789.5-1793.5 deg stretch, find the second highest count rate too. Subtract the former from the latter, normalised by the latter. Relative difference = -0.07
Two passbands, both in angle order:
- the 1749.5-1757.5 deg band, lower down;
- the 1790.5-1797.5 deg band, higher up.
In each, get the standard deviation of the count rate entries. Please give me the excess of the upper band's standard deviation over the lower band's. -0.01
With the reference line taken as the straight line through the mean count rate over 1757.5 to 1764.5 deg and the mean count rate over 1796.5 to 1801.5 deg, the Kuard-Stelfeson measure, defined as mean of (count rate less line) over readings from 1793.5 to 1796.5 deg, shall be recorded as -0.17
